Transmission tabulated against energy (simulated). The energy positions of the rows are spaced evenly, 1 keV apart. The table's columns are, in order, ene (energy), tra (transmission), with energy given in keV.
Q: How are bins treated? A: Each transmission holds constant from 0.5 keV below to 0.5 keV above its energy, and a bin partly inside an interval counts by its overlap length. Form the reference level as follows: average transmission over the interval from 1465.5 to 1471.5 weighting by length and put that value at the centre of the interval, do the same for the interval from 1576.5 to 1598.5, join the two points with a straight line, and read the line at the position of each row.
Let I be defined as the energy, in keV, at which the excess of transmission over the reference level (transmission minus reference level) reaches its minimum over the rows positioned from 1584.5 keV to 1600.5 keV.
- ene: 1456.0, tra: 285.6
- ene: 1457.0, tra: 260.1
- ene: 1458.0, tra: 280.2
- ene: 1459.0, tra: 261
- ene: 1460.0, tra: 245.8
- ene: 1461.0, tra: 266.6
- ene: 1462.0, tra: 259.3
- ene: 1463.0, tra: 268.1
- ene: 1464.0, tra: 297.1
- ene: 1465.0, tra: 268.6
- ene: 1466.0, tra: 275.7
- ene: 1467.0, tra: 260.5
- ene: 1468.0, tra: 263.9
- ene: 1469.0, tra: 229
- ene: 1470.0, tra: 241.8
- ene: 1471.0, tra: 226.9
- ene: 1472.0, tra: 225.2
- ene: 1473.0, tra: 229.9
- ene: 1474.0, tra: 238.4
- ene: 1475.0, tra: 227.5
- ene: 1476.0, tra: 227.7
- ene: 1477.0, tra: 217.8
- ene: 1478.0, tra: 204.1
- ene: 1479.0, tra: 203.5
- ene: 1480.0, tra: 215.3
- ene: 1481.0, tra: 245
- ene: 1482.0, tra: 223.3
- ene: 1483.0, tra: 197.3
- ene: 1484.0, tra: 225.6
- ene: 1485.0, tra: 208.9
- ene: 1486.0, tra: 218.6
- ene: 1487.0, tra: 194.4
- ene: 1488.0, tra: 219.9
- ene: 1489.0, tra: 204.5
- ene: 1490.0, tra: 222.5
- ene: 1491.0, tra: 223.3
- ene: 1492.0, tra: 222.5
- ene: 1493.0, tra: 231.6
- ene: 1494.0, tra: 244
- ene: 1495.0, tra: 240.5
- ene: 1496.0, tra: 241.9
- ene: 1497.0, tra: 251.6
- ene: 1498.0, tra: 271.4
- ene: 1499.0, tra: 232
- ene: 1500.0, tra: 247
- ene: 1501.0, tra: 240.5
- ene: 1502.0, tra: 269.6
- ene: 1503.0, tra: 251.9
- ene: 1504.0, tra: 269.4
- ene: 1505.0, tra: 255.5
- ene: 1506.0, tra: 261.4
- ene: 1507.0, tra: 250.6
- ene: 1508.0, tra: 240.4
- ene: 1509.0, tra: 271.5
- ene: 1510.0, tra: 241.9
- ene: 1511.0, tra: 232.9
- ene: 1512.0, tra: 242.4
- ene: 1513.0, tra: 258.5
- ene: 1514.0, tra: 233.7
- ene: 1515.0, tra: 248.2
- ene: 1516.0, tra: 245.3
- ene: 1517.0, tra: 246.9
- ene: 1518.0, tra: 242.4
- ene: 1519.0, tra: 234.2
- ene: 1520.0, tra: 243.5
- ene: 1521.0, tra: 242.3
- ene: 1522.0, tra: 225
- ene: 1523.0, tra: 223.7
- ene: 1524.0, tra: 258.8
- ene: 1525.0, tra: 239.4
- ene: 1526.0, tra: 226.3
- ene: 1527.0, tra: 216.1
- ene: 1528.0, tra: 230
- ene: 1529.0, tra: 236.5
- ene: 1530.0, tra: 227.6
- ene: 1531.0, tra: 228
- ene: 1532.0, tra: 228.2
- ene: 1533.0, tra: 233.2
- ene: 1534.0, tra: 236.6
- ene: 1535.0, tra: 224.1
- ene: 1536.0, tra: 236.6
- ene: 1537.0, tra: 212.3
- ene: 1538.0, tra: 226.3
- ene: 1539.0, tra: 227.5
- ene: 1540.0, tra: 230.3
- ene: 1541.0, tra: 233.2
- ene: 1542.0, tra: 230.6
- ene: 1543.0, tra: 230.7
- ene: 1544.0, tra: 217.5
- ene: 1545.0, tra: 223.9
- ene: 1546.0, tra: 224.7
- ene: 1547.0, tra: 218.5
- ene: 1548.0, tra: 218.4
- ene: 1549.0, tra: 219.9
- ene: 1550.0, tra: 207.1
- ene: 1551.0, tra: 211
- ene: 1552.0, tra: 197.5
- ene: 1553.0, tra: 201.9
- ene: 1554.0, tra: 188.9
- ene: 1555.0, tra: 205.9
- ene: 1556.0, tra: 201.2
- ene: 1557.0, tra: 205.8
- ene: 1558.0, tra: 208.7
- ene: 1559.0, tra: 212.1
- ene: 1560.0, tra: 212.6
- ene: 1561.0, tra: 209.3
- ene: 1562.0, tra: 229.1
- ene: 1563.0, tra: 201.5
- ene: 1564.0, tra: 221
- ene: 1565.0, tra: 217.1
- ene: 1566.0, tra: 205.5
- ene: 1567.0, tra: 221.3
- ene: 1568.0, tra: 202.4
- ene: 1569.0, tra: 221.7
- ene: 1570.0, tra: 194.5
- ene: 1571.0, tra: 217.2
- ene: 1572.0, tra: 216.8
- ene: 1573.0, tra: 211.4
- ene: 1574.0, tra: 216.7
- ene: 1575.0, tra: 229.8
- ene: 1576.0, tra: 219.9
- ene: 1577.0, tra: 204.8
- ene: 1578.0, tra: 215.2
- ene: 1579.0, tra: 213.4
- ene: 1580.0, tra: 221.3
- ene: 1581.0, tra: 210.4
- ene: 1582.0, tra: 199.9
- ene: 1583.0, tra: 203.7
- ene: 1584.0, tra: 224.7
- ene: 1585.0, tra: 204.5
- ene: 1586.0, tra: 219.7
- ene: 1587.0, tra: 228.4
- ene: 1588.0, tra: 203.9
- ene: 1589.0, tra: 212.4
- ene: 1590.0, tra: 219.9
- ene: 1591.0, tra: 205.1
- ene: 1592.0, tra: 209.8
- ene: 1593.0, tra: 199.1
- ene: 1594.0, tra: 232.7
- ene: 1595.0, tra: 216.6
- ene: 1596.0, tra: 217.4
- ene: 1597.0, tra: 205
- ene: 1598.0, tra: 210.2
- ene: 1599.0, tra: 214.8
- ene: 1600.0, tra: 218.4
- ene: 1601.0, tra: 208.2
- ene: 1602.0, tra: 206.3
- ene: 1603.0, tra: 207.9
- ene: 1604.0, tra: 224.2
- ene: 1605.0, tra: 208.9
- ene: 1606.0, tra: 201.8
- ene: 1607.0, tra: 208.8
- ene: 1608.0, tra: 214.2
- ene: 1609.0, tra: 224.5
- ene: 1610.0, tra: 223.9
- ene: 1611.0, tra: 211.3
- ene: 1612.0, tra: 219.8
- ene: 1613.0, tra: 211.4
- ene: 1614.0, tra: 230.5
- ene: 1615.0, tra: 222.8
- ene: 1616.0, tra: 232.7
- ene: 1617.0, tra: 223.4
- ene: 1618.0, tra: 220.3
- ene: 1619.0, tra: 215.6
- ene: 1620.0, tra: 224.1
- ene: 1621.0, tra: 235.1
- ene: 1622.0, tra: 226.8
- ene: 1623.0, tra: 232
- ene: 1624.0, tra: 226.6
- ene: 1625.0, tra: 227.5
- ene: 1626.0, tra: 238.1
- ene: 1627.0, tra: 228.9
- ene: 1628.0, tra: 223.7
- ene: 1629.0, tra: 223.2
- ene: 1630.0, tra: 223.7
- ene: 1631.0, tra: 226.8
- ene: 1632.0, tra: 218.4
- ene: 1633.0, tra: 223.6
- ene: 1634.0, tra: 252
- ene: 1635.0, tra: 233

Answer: 1593.0 keV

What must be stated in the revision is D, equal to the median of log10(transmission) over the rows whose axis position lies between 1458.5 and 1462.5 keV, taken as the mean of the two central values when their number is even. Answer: 2.42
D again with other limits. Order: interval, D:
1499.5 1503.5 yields 2.40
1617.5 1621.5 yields 2.35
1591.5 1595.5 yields 2.33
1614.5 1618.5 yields 2.35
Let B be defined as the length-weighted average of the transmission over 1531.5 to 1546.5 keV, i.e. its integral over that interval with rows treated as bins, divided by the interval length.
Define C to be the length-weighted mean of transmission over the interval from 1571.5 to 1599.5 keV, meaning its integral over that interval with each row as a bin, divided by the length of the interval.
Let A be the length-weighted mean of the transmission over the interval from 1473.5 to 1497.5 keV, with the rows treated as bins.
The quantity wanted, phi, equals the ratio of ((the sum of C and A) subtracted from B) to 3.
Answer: -70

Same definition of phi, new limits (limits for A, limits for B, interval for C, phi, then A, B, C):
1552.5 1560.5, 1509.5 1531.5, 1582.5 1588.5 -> -60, 205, 237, 214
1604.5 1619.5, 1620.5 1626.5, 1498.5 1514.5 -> -79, 218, 231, 250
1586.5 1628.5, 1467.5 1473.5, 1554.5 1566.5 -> -64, 218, 236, 211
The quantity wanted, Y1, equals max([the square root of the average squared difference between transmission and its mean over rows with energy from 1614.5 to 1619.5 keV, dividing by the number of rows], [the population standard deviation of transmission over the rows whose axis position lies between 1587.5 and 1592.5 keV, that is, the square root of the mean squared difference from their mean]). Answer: 5.7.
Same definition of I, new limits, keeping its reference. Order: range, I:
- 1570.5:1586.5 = 1582.0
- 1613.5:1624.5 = 1619.0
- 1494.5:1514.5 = 1499.0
